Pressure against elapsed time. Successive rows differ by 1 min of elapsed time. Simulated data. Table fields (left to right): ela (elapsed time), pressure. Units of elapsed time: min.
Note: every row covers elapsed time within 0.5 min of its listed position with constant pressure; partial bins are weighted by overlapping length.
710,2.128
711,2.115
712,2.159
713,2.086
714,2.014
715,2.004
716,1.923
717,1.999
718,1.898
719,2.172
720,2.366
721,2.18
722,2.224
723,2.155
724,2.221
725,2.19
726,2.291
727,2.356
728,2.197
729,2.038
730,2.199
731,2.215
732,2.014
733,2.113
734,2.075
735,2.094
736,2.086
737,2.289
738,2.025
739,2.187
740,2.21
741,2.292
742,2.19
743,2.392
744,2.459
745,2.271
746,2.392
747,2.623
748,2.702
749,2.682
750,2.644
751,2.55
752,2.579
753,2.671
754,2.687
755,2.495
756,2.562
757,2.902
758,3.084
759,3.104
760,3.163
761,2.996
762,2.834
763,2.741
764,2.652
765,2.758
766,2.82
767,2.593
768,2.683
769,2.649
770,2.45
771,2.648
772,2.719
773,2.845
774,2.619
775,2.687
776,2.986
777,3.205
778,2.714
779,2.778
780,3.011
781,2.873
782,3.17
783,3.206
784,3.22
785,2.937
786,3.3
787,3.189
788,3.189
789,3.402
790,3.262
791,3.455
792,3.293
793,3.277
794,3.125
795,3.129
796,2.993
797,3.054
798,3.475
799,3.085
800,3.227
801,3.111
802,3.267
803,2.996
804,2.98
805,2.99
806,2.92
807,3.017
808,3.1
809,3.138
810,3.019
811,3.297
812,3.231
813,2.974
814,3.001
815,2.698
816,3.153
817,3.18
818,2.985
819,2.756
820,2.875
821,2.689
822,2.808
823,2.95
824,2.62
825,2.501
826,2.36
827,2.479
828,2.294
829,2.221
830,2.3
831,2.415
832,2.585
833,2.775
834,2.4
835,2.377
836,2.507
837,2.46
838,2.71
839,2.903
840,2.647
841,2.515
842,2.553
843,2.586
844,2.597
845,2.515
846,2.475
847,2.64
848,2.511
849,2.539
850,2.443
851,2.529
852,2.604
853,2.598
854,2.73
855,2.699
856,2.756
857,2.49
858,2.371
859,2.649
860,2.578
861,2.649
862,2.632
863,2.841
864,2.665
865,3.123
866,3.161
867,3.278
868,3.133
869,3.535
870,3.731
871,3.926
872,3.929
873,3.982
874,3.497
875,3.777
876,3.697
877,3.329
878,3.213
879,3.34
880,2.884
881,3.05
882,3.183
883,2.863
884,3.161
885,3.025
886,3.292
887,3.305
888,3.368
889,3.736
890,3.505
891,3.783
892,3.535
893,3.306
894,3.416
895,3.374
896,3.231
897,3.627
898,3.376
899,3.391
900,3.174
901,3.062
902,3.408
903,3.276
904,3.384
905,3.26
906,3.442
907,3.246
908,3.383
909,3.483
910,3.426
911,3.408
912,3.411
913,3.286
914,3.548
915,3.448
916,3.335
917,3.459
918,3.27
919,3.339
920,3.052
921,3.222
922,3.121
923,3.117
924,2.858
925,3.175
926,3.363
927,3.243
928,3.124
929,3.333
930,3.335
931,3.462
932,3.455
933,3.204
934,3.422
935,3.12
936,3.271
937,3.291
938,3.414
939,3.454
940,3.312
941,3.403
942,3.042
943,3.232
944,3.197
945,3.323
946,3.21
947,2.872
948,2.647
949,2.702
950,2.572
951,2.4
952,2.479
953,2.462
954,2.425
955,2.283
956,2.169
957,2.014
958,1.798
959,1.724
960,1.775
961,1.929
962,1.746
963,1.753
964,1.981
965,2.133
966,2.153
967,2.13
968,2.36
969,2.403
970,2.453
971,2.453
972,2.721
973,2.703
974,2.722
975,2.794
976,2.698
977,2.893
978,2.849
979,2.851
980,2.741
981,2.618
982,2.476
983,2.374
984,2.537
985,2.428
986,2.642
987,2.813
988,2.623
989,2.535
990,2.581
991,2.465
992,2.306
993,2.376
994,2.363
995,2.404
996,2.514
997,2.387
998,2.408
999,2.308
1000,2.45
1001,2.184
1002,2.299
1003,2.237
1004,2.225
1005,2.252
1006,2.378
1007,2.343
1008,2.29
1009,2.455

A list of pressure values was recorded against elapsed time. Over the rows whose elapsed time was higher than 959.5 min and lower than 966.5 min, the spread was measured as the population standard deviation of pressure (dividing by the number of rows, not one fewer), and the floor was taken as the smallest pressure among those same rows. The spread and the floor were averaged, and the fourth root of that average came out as 0.99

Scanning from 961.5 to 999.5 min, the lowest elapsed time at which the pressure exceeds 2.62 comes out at 972 min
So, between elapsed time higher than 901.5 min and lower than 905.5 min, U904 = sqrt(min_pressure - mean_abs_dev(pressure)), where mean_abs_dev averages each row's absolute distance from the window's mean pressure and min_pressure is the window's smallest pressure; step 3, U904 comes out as 1.79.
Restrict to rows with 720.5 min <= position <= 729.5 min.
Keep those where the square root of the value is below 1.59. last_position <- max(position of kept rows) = 729 min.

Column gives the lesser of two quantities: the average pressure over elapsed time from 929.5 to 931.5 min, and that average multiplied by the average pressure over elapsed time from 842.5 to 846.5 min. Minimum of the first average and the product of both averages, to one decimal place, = 3.4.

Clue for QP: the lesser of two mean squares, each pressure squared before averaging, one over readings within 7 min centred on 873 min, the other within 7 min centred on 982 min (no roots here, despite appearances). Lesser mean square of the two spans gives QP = 6.7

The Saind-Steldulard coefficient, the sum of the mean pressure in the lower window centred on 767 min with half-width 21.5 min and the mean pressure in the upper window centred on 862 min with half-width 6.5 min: 5.62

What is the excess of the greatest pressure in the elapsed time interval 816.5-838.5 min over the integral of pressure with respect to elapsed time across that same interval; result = -54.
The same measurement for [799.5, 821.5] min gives -63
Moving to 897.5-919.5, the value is -70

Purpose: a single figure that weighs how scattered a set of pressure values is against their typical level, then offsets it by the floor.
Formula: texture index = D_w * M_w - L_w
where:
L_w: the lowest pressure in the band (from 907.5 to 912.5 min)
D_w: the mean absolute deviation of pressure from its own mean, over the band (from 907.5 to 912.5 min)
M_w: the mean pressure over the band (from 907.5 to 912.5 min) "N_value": -3.29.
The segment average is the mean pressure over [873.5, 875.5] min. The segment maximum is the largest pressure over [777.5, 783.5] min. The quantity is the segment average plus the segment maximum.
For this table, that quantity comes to 6.84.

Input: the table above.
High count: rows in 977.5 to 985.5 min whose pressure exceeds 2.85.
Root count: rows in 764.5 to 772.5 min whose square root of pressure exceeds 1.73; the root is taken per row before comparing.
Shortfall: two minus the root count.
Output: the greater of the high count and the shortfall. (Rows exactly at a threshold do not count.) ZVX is 2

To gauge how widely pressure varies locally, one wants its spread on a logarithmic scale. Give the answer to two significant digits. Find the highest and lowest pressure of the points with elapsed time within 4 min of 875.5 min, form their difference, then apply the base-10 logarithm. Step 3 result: -0.11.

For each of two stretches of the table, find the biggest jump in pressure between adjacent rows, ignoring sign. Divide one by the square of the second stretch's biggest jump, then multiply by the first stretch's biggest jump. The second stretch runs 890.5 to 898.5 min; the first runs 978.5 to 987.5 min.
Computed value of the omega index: 1.4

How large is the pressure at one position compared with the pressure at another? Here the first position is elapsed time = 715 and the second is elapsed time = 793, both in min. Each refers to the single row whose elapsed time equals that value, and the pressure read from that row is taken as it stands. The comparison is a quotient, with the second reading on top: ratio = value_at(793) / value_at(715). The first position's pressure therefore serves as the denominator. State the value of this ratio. 1.64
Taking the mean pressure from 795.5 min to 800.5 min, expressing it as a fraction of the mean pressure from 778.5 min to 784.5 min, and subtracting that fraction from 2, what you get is 1.0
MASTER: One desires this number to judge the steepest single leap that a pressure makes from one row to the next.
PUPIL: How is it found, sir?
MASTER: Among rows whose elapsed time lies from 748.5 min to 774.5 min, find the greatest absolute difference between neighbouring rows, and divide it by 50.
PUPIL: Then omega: 0.007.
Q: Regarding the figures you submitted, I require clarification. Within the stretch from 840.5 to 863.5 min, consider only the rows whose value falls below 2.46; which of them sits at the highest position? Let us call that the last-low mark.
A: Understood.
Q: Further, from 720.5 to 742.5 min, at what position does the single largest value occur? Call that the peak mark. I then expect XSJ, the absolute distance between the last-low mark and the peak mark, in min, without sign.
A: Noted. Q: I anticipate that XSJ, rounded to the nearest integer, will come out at 131 min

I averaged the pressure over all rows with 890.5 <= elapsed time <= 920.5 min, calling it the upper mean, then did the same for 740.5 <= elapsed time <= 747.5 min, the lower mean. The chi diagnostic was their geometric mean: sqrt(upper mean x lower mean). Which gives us 2.83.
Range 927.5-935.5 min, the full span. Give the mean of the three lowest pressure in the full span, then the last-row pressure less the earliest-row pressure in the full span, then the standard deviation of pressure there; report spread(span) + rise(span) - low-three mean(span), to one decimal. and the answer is -3.0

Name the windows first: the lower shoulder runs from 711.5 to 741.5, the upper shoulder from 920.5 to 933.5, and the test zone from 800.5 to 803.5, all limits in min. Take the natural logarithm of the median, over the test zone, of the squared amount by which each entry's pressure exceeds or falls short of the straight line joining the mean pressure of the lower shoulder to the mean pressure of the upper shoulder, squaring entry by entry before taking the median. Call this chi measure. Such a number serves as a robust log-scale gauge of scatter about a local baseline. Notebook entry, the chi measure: -1.1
